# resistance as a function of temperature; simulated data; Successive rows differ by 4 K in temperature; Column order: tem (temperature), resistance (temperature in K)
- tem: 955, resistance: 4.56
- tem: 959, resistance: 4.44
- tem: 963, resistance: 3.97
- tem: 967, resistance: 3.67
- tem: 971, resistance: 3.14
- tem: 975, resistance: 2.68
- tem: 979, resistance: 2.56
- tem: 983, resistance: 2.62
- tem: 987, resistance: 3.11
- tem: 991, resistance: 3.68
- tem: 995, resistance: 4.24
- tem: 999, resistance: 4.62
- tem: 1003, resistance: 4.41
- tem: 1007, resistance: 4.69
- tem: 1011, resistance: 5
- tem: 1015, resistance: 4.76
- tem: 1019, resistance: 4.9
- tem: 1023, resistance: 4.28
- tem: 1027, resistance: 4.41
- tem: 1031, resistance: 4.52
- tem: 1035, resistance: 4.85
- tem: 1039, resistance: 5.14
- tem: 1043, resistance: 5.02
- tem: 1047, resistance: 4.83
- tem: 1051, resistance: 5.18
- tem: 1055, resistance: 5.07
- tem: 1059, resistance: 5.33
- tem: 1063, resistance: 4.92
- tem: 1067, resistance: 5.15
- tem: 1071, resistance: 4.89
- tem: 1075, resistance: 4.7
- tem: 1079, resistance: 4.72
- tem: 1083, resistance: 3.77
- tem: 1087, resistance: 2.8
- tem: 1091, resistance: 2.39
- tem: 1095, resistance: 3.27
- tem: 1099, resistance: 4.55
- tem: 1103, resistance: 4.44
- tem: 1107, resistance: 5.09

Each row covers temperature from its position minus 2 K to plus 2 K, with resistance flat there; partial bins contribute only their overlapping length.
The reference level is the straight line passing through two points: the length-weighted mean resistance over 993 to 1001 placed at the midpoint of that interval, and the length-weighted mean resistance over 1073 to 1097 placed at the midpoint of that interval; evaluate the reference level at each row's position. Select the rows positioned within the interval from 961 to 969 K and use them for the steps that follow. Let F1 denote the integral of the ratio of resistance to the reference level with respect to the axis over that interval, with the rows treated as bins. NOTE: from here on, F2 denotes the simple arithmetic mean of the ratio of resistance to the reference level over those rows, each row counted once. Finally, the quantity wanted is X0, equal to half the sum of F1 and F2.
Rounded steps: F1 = 6.5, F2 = 0.81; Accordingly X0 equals 3.6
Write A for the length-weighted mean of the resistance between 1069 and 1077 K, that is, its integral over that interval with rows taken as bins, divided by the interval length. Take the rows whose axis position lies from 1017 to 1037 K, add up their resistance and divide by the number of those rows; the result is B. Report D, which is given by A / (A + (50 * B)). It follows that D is 0.0205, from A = 4.8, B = 4.6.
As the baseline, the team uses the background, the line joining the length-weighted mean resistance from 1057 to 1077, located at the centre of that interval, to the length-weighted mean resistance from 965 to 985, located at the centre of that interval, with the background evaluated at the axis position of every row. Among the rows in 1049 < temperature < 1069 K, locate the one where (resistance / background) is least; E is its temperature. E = 1063 K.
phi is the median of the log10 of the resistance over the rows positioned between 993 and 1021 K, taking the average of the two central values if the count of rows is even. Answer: 0.67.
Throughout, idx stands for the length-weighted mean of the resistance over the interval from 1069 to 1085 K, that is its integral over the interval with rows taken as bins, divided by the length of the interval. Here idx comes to 4.5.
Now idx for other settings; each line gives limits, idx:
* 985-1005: 4.0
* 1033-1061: 5.1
